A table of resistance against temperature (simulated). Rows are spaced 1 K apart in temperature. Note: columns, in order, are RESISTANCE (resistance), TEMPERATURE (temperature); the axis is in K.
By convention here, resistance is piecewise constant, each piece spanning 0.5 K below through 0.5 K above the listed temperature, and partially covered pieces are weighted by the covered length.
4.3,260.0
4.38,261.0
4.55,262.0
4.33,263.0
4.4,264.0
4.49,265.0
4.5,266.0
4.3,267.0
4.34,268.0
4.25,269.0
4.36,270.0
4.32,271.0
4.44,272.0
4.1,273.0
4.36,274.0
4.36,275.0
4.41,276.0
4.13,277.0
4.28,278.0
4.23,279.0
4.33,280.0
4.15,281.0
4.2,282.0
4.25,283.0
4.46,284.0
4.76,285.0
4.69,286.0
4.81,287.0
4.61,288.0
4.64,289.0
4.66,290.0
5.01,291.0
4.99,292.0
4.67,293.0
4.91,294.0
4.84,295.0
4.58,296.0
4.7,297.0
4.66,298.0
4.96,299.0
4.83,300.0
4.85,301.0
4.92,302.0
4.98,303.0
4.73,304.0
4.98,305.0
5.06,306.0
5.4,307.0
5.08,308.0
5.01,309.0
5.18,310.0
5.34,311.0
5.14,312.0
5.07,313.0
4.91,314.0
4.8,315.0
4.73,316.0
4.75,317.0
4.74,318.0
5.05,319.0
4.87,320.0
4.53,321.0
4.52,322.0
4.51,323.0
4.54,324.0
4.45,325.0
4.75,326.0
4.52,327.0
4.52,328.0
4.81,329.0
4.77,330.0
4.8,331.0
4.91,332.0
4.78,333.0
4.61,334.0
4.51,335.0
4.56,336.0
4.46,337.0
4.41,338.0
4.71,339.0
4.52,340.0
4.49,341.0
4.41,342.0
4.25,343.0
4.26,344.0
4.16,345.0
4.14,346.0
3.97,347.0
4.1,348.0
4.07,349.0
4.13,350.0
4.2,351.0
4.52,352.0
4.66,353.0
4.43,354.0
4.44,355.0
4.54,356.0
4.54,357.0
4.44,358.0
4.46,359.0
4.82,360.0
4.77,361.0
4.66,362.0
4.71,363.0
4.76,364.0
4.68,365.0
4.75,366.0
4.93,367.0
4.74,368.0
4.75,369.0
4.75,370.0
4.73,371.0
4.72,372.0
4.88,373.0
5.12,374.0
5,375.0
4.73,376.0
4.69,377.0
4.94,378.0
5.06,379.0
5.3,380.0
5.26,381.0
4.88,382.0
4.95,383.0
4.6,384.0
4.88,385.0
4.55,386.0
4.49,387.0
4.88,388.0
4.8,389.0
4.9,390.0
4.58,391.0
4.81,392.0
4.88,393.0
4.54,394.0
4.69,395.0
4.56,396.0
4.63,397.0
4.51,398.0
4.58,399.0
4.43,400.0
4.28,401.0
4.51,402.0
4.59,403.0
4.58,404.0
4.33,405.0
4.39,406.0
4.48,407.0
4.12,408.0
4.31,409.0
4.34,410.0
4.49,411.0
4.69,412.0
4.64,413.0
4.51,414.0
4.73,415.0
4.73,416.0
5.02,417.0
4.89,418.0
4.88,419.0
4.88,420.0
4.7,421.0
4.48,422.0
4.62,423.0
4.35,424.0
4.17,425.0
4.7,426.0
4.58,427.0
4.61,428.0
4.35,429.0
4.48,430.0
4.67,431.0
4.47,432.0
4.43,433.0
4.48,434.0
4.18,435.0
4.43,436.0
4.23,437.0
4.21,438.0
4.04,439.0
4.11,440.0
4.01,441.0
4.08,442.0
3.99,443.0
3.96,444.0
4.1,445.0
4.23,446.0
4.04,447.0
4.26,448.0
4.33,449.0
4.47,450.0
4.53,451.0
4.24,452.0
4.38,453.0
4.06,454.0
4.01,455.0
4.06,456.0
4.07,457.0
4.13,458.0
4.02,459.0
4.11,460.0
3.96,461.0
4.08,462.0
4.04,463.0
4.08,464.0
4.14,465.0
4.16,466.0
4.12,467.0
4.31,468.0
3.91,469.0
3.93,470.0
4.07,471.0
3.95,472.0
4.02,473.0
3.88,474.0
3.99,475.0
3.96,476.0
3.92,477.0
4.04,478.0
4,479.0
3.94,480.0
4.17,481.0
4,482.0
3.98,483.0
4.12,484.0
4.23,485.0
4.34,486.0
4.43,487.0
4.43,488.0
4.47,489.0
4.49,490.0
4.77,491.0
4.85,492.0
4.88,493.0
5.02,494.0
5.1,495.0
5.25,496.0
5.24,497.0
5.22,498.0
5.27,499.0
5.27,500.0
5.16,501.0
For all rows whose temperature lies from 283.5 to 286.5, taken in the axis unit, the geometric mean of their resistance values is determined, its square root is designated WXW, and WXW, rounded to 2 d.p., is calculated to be 2.15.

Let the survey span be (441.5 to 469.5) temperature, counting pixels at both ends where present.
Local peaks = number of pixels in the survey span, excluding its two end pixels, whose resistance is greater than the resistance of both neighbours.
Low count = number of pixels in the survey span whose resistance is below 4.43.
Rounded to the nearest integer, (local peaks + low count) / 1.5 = 23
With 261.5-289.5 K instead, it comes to 18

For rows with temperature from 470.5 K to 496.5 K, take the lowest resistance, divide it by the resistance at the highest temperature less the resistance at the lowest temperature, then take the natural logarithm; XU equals 1.2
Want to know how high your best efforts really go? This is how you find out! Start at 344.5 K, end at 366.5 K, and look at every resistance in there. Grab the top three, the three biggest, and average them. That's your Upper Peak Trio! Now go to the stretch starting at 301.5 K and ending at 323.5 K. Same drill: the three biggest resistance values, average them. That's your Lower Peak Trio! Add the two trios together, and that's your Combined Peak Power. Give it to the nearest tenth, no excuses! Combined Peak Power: 10.1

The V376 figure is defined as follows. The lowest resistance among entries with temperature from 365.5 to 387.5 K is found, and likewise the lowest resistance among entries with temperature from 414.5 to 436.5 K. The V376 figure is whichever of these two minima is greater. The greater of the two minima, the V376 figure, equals 4.49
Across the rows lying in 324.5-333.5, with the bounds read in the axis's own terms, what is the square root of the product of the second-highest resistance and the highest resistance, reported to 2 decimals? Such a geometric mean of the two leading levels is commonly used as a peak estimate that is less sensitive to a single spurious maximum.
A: 4.86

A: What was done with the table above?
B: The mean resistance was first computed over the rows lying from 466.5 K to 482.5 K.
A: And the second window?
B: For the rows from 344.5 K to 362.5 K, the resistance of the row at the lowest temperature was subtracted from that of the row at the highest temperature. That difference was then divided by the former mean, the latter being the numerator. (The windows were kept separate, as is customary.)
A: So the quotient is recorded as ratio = 0.12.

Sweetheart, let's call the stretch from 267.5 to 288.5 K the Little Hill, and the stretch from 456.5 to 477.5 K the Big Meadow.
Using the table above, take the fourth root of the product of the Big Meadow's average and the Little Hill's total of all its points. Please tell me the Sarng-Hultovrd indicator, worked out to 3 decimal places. 4.389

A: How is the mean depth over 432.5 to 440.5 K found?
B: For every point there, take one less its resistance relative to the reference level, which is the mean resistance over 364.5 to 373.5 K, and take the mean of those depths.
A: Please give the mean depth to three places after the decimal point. 0.106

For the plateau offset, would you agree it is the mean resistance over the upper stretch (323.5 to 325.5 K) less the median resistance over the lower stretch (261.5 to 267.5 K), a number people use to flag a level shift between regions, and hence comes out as 0.05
